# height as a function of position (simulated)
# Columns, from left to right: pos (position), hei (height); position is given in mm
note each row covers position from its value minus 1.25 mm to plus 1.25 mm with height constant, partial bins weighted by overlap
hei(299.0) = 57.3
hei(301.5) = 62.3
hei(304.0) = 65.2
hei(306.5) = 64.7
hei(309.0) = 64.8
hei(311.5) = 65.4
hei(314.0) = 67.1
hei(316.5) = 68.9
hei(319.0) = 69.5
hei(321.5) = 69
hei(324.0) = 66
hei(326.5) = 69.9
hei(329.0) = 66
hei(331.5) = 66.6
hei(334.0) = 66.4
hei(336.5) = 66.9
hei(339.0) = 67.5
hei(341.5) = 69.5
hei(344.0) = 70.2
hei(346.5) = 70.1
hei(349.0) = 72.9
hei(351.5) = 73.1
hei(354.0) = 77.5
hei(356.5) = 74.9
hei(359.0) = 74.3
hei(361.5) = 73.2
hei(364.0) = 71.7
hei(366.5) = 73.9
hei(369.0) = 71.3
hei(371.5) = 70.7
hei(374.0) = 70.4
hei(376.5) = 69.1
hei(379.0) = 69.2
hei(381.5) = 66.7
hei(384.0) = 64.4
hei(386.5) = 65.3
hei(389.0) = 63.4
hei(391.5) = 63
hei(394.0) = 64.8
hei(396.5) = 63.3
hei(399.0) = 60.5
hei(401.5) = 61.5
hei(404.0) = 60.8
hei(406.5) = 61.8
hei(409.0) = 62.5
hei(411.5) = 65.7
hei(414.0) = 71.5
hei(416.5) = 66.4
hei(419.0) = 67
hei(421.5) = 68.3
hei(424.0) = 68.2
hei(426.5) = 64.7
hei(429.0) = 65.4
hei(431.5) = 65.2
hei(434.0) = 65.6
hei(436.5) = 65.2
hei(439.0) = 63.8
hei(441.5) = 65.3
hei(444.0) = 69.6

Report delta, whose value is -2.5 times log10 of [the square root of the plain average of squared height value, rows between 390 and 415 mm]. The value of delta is -4.51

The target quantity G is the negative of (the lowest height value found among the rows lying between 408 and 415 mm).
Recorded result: -62.5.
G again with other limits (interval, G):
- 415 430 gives -64.7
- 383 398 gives -63.0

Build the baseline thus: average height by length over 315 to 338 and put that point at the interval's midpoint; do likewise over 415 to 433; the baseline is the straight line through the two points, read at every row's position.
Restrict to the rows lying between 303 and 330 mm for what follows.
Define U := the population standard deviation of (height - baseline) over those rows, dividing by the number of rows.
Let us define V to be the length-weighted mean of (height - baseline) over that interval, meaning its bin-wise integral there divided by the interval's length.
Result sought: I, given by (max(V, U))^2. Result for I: 3.9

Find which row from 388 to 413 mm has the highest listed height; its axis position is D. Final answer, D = 411.5 mm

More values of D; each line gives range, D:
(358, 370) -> 359.0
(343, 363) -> 354.0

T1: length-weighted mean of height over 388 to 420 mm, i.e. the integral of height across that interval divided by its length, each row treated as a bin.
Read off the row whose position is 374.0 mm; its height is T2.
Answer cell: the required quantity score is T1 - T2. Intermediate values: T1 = 64.0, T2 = 70.4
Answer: -6.4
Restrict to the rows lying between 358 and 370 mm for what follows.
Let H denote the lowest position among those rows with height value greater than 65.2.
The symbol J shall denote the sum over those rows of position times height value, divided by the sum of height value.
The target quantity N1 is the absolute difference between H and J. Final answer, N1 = 5.0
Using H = 359.0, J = 364.0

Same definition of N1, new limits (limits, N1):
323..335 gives 5.0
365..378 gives 4.9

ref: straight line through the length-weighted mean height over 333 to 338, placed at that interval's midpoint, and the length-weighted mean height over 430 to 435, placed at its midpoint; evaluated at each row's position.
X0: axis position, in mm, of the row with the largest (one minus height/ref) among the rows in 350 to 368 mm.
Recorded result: 364.0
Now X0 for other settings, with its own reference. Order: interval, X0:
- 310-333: 311.5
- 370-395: 391.5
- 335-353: 336.5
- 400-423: 404.0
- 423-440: 439.0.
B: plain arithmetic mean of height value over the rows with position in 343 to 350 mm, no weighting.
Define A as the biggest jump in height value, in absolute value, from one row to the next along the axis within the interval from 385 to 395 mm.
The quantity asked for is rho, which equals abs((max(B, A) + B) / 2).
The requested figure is 71.1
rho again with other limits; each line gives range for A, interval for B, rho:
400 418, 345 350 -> 71.5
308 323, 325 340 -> 67.2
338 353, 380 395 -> 64.6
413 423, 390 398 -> 63.7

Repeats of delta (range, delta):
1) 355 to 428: -4.57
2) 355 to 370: -4.66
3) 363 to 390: -4.59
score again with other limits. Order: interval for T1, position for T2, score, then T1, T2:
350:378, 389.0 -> 9.3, 72.7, 63.4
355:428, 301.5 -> 4.9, 67.2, 62.3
